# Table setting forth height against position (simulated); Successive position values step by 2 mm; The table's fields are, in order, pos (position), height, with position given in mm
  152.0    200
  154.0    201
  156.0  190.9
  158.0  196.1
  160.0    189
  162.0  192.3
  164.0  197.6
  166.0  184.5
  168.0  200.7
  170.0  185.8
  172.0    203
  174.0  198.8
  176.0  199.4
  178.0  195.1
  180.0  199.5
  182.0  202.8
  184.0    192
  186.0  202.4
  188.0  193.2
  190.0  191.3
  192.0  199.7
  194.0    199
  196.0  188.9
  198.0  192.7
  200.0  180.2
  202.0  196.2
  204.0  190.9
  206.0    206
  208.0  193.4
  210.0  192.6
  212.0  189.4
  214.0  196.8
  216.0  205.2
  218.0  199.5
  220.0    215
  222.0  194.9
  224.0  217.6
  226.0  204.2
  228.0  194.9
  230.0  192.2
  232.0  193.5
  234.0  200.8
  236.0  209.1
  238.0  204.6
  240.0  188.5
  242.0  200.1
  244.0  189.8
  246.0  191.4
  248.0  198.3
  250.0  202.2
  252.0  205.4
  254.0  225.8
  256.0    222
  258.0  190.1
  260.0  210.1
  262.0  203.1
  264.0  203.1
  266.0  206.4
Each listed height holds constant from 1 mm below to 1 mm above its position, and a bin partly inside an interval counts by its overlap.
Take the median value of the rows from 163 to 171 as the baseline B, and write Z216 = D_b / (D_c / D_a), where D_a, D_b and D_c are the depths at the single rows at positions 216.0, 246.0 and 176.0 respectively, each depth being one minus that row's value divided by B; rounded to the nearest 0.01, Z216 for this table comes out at 0.00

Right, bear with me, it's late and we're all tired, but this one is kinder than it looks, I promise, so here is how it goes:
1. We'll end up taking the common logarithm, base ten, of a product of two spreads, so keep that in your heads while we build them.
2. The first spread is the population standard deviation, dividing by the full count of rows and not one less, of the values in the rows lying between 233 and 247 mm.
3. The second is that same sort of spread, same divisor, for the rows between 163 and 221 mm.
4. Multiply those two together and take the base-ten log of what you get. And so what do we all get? 1.72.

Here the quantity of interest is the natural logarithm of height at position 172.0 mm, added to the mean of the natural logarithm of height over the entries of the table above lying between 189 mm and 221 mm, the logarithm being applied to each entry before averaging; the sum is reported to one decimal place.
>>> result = 10.6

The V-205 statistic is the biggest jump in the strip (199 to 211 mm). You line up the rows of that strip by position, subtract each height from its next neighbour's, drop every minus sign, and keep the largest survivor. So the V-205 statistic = 16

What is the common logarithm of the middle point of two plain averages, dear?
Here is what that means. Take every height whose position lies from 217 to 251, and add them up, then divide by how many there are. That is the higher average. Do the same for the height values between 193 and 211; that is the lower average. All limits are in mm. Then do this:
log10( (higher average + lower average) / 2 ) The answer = 2.29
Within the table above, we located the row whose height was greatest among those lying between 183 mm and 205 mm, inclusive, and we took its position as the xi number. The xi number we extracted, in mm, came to 186.0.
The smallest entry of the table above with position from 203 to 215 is 189.4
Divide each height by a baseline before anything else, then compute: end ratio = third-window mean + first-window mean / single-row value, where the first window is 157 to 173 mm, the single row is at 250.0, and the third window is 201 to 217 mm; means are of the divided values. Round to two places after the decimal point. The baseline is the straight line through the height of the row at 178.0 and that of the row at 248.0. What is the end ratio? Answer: 1.98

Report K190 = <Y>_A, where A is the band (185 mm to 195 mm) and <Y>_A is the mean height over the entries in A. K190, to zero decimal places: 197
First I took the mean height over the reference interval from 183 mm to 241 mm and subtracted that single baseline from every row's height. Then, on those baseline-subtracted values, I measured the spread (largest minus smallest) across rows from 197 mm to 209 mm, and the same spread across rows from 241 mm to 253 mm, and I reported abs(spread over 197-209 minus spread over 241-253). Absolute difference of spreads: 10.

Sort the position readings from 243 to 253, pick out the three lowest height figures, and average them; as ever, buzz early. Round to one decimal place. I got 193.2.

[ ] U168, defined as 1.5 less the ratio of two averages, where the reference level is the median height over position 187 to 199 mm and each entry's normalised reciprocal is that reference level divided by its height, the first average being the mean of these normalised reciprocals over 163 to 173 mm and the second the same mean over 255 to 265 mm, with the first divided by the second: 0.44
